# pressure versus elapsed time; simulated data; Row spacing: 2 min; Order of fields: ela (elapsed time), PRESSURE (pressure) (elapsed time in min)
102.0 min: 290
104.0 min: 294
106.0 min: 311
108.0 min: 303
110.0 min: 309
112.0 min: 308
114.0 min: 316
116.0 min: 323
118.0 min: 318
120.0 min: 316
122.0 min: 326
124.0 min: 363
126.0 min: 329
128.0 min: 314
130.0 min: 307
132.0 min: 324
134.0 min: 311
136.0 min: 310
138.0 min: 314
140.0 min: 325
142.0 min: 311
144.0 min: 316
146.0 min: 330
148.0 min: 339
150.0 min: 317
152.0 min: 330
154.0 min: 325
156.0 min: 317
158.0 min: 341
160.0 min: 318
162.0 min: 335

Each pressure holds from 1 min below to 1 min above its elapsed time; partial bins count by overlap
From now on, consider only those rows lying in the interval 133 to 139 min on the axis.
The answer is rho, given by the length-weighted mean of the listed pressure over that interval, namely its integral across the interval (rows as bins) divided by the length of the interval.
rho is 312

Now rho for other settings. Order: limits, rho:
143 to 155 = 326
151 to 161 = 326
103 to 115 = 307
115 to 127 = 329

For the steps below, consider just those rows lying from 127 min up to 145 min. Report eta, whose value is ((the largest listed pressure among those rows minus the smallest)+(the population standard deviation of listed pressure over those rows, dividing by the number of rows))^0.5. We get 4.9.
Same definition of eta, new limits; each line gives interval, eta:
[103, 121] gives 6.1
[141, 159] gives 6.3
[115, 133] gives 8.4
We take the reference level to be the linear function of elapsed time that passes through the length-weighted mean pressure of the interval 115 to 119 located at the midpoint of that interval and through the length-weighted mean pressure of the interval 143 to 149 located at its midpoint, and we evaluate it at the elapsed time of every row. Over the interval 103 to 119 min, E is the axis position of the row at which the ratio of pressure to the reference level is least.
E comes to 104.0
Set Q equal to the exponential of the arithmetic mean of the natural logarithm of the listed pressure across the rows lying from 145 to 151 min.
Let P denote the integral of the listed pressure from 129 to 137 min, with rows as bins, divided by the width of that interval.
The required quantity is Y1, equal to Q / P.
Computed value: 1.05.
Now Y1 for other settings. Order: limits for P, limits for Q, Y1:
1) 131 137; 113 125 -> 1.04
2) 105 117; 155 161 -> 1.04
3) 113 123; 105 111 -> 0.96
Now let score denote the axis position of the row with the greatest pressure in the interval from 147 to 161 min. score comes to 158.0 min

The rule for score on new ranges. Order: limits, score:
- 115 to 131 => 124.0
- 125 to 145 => 126.0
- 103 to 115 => 114.0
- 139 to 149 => 148.0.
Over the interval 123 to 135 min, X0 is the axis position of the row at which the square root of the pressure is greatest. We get 124.0 min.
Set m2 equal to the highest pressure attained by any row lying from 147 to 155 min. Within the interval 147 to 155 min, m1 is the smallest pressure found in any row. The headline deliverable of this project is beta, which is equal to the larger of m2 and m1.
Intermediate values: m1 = 317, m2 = 339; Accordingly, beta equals 339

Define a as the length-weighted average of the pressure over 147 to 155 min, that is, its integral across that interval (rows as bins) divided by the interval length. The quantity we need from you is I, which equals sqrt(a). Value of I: 18.1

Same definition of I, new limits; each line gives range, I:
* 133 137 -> 17.6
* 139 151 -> 18.0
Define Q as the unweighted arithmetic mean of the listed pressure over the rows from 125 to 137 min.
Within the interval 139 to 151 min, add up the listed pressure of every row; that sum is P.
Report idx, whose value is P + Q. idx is 2254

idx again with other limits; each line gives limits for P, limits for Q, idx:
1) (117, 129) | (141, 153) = 2290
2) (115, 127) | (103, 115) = 2282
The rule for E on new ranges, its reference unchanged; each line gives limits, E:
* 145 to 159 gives 156.0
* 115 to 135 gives 130.0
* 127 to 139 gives 130.0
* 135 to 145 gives 142.0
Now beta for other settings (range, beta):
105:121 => 323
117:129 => 363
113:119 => 323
